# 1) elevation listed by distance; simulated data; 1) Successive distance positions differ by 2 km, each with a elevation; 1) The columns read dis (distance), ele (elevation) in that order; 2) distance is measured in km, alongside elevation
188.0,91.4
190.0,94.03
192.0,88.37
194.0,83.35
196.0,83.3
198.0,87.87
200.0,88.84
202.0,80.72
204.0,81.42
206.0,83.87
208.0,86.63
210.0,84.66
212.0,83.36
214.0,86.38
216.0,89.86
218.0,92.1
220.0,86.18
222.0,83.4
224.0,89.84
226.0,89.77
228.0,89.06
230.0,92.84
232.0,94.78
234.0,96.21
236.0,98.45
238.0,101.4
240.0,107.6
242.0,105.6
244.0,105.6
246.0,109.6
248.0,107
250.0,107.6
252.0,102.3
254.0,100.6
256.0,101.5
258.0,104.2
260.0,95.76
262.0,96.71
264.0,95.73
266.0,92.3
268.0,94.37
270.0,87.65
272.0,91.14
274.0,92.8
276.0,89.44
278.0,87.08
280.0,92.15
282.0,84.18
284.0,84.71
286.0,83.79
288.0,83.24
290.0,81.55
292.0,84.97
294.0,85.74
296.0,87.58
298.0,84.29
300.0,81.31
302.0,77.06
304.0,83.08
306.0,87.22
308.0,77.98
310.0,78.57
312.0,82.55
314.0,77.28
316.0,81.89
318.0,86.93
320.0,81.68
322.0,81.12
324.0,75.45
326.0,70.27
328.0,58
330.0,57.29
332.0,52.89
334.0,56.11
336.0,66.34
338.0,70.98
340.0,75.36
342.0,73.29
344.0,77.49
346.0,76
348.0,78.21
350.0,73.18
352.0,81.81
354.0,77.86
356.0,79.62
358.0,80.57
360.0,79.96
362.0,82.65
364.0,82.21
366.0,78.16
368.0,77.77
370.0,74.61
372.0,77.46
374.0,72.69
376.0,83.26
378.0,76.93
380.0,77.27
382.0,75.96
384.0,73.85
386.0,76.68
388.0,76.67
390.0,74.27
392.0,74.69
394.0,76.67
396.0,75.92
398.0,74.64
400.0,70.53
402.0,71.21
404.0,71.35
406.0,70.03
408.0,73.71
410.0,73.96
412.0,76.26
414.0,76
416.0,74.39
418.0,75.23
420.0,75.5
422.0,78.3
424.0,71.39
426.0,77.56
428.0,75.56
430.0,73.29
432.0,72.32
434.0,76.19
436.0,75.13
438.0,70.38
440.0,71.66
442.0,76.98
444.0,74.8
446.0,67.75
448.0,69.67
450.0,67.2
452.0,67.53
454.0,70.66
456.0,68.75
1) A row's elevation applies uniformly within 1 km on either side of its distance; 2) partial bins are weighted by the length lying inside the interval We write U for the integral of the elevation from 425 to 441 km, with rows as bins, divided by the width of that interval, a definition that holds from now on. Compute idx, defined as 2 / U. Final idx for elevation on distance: 0.0270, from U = 74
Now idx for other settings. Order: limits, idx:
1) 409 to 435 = 0.0266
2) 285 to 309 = 0.0241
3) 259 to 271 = 0.0213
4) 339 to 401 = 0.0260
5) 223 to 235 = 0.0217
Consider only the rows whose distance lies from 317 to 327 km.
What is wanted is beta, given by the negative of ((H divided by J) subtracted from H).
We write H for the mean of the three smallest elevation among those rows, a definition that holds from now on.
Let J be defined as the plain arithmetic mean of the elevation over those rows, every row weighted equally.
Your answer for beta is -75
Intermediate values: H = 75.6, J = 79.1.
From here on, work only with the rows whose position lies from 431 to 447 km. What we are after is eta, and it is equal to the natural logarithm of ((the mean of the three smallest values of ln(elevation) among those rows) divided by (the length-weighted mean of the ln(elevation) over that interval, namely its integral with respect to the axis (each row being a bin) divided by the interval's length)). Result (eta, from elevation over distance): -0.0104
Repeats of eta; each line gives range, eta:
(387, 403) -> -0.0074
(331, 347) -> -0.0375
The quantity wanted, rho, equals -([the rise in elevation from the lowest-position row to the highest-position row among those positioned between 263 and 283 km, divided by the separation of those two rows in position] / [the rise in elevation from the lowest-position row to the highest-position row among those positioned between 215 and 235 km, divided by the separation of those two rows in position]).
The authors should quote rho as 1.8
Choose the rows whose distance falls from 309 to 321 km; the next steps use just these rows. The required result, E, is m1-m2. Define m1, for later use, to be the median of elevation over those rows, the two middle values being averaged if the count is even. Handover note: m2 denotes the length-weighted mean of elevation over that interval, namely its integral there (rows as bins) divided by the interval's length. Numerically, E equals 0.3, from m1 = 82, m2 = 81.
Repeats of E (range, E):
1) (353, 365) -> -0.2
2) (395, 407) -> -1.0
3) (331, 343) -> 2.8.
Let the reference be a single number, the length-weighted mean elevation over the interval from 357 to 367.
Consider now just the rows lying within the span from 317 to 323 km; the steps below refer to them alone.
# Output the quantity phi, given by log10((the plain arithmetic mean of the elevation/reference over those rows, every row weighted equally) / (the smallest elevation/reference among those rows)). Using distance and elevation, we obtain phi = 0.011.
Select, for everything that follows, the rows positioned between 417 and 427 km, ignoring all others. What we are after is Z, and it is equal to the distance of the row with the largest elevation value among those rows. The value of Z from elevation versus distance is 422.0 km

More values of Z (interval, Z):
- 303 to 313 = 306.0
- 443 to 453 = 444.0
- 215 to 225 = 218.0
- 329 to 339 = 338.0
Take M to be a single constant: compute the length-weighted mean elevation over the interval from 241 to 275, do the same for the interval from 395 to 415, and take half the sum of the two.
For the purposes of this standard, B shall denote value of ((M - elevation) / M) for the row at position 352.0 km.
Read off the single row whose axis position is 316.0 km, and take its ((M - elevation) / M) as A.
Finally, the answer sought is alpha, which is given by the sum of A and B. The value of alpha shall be 0.11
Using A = 0.052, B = 0.05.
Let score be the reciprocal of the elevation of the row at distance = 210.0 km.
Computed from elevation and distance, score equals 0.0118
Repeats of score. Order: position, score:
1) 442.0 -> 0.0130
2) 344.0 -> 0.0129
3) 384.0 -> 0.0135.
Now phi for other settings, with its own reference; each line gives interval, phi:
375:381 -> 0.012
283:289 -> 0.003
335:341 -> 0.029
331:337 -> 0.043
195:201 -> 0.017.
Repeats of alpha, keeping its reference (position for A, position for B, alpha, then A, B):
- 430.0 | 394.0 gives 0.26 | 0.152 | 0.11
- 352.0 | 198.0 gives 0.04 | 0.053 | -0.02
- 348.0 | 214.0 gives 0.10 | 0.095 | 0.00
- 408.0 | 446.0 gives 0.36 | 0.147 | 0.22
